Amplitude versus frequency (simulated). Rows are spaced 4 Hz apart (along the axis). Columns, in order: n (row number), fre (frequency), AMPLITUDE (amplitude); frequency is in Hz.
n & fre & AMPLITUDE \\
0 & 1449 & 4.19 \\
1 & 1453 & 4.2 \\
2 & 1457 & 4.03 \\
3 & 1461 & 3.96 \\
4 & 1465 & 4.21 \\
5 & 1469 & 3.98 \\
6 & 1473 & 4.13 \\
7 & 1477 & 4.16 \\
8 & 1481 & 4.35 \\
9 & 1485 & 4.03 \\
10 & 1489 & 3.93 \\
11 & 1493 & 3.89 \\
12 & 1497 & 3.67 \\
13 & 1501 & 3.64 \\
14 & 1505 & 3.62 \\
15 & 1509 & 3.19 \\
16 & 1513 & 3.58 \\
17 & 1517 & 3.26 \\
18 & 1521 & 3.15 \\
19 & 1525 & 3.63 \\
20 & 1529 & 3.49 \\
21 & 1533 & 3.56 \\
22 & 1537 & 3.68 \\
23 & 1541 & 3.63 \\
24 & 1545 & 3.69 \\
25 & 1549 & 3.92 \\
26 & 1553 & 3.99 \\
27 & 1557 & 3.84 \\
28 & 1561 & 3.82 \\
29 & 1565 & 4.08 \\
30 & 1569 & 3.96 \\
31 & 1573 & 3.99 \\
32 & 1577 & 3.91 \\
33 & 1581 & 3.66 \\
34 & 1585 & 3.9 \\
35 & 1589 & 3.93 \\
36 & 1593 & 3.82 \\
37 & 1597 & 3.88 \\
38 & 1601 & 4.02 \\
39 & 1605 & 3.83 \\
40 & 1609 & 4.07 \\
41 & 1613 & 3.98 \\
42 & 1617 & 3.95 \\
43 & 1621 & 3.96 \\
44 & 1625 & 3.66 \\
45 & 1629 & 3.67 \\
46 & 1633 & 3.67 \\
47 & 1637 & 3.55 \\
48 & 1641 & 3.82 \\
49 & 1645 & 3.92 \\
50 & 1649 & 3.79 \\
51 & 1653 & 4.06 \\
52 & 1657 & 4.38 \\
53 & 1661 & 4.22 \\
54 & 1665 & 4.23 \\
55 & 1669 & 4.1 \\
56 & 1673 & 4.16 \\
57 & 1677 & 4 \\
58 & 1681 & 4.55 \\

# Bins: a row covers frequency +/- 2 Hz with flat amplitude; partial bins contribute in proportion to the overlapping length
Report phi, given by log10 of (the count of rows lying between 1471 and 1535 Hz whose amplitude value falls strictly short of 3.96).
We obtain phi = 1.08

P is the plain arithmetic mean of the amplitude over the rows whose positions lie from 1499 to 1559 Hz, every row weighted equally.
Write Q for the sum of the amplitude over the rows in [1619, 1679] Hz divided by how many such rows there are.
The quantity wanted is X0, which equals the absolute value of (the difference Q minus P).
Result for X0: 0.35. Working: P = 3.59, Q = 3.95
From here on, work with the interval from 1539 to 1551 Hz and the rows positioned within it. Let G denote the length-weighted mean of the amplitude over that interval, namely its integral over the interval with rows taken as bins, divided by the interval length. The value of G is 3.7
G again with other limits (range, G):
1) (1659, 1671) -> 4.2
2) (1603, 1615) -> 4.0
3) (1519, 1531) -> 3.4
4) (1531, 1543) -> 3.6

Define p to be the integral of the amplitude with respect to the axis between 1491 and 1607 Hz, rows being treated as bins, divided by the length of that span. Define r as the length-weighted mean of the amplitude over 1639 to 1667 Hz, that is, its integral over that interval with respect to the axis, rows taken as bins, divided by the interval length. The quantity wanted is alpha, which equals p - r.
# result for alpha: -0.3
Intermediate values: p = 3.7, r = 4.06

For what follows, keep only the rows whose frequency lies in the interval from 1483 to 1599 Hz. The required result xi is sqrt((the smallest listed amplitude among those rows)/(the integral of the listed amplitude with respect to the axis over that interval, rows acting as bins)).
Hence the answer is 0.085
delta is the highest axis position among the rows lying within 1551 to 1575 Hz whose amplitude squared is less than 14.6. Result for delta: 1561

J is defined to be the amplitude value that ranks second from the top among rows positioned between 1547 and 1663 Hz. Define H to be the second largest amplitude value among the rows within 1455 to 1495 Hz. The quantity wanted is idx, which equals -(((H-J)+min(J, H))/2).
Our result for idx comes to -2.10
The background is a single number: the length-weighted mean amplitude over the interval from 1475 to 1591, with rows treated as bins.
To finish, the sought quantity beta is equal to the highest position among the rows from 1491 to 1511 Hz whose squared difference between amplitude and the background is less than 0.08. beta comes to 1505 Hz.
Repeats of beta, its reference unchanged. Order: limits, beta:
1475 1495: 1493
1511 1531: 1529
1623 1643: 1641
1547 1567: 1561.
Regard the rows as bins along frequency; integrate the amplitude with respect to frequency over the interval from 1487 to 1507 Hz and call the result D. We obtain 75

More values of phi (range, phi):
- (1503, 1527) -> 0.78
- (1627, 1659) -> 0.78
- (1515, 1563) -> 1.04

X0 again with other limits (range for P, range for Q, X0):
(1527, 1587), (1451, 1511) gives 0.12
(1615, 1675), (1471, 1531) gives 0.23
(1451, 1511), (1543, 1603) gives 0.04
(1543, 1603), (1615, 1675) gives 0.05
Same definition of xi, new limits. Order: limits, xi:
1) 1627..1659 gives 0.170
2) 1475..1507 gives 0.170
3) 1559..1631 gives 0.114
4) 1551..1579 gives 0.186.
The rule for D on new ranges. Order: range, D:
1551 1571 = 79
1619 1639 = 74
